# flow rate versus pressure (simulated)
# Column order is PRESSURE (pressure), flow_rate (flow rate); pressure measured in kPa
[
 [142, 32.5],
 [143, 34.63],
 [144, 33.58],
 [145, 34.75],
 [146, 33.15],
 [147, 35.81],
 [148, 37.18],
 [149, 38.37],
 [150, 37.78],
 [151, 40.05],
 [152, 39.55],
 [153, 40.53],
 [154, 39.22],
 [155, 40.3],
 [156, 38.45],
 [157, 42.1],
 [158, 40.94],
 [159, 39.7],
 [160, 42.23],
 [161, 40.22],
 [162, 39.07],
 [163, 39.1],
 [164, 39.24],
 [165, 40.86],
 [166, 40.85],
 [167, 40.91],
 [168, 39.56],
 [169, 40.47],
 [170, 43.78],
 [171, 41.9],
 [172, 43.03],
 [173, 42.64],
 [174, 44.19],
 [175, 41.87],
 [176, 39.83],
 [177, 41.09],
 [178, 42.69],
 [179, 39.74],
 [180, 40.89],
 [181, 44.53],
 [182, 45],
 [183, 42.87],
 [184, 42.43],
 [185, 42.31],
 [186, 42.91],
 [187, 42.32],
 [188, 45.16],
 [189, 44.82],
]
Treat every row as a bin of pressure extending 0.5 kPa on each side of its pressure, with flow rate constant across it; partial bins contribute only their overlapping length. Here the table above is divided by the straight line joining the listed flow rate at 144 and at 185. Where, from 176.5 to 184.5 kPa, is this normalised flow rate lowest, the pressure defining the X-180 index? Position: 179 kPa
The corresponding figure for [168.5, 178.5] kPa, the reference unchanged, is 176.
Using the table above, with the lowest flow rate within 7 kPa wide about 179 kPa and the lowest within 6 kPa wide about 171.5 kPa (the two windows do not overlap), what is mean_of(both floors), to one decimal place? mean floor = 40.1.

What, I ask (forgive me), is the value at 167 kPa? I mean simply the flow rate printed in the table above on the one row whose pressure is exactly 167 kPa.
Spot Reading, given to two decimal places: 40.91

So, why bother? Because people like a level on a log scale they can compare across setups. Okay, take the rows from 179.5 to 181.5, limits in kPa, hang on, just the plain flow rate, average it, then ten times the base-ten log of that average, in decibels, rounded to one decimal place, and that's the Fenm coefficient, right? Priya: 16.3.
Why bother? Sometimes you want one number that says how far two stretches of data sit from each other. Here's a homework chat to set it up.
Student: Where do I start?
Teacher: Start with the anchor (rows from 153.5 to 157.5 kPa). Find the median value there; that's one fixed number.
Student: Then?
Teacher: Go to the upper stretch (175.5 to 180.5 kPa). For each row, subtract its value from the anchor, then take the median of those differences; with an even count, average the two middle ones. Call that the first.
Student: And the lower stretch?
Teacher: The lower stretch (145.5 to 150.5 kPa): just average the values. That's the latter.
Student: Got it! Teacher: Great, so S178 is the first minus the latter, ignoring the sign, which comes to 38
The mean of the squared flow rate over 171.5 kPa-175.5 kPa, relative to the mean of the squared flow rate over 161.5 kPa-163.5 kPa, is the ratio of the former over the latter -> 1.21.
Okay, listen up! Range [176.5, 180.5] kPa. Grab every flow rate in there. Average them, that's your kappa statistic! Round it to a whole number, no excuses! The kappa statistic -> 41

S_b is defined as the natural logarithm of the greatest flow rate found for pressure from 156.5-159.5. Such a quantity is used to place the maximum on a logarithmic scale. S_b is 3.74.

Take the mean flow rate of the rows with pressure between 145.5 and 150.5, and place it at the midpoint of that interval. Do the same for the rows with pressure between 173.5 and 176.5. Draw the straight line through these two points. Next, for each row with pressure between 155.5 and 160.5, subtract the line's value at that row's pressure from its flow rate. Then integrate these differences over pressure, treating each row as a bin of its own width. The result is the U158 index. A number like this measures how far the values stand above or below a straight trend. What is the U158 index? 10.9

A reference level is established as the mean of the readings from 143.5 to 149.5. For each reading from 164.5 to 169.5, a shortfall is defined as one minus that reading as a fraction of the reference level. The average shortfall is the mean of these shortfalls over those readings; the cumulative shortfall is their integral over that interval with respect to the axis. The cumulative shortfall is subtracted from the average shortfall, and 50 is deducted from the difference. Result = -49.4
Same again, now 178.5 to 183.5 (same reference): -49.2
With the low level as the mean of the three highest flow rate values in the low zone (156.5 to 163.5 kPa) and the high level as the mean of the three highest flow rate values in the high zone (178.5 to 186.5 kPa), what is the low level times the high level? 1843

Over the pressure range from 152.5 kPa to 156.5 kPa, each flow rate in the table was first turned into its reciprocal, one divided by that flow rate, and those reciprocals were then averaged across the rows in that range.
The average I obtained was 0.0252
